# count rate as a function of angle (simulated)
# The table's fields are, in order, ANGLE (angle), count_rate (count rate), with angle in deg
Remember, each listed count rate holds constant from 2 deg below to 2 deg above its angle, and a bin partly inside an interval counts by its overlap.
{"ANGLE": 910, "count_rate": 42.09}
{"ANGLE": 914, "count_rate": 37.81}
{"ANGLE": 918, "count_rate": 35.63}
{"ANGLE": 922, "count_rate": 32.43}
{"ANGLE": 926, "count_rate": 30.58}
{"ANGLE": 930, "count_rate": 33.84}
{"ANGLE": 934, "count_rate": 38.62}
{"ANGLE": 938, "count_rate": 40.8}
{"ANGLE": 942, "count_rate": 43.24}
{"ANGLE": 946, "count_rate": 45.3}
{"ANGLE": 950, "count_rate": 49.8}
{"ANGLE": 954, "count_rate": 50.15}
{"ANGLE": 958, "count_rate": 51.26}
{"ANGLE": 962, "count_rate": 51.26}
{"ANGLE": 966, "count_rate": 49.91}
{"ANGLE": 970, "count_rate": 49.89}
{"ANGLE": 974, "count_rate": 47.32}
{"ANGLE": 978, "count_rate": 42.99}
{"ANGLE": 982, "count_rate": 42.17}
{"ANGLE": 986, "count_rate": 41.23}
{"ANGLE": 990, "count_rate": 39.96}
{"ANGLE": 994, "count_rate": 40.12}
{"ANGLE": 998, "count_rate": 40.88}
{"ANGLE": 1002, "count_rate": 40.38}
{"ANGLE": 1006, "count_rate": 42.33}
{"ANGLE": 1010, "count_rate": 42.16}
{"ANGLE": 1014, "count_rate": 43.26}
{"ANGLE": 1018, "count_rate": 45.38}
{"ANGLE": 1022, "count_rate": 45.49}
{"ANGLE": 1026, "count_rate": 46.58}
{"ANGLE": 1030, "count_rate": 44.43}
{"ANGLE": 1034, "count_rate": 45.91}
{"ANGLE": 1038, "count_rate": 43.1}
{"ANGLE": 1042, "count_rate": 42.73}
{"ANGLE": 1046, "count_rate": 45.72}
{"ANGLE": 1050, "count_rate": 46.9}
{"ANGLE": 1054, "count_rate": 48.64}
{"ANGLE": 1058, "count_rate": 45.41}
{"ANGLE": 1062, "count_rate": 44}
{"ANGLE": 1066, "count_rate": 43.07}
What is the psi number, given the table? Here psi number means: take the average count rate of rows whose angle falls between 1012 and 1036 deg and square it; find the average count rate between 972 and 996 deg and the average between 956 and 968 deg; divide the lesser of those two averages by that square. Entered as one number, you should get 0.0207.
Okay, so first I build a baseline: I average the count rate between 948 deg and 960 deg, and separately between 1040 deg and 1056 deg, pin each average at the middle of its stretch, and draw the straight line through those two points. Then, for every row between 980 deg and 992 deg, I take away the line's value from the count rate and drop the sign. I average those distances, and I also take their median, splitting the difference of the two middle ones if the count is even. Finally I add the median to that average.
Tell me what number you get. 15.5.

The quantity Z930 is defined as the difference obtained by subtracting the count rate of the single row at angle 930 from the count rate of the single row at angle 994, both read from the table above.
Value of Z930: 6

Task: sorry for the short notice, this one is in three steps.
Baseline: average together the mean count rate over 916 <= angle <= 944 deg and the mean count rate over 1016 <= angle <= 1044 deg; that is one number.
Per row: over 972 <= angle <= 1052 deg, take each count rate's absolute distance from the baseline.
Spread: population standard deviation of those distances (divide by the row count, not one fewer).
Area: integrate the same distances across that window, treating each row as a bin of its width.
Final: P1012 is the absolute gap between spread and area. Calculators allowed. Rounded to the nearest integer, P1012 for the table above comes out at 235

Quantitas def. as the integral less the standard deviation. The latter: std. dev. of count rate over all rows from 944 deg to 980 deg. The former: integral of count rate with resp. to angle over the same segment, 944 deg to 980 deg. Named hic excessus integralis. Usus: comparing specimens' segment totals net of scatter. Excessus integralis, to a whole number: 1749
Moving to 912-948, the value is 1348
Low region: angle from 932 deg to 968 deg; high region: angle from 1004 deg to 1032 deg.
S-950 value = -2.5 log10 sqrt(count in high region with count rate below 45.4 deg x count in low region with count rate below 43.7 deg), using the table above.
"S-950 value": -1.47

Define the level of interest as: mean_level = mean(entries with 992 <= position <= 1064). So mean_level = 44.1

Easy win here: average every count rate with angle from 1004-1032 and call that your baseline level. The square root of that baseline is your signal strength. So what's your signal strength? 6.65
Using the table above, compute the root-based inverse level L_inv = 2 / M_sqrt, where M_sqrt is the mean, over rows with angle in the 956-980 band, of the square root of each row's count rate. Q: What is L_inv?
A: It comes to 0.287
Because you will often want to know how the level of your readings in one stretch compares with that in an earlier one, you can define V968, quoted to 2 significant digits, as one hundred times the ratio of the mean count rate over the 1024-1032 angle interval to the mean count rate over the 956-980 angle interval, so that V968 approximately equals 93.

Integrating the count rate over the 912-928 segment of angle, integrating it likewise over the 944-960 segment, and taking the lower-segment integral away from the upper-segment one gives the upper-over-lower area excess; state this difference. 240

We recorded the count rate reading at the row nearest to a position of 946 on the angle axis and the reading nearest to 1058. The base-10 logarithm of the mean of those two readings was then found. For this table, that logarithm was 1.66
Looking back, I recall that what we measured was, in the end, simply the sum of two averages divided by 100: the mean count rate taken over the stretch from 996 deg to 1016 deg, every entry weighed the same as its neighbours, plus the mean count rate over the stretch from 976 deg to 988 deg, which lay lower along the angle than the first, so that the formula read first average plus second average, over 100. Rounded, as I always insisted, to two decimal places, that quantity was 0.84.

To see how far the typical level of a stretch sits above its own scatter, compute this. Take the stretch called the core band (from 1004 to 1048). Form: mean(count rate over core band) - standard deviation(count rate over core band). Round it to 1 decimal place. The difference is 42.7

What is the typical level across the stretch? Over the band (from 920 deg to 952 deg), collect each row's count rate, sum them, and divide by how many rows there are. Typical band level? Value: 39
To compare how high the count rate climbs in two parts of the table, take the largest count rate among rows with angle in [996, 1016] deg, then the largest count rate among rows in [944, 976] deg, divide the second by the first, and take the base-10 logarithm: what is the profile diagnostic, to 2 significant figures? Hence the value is 0.074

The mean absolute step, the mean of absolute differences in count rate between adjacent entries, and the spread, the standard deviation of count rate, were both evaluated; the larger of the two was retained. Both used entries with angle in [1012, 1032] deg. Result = 1.4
